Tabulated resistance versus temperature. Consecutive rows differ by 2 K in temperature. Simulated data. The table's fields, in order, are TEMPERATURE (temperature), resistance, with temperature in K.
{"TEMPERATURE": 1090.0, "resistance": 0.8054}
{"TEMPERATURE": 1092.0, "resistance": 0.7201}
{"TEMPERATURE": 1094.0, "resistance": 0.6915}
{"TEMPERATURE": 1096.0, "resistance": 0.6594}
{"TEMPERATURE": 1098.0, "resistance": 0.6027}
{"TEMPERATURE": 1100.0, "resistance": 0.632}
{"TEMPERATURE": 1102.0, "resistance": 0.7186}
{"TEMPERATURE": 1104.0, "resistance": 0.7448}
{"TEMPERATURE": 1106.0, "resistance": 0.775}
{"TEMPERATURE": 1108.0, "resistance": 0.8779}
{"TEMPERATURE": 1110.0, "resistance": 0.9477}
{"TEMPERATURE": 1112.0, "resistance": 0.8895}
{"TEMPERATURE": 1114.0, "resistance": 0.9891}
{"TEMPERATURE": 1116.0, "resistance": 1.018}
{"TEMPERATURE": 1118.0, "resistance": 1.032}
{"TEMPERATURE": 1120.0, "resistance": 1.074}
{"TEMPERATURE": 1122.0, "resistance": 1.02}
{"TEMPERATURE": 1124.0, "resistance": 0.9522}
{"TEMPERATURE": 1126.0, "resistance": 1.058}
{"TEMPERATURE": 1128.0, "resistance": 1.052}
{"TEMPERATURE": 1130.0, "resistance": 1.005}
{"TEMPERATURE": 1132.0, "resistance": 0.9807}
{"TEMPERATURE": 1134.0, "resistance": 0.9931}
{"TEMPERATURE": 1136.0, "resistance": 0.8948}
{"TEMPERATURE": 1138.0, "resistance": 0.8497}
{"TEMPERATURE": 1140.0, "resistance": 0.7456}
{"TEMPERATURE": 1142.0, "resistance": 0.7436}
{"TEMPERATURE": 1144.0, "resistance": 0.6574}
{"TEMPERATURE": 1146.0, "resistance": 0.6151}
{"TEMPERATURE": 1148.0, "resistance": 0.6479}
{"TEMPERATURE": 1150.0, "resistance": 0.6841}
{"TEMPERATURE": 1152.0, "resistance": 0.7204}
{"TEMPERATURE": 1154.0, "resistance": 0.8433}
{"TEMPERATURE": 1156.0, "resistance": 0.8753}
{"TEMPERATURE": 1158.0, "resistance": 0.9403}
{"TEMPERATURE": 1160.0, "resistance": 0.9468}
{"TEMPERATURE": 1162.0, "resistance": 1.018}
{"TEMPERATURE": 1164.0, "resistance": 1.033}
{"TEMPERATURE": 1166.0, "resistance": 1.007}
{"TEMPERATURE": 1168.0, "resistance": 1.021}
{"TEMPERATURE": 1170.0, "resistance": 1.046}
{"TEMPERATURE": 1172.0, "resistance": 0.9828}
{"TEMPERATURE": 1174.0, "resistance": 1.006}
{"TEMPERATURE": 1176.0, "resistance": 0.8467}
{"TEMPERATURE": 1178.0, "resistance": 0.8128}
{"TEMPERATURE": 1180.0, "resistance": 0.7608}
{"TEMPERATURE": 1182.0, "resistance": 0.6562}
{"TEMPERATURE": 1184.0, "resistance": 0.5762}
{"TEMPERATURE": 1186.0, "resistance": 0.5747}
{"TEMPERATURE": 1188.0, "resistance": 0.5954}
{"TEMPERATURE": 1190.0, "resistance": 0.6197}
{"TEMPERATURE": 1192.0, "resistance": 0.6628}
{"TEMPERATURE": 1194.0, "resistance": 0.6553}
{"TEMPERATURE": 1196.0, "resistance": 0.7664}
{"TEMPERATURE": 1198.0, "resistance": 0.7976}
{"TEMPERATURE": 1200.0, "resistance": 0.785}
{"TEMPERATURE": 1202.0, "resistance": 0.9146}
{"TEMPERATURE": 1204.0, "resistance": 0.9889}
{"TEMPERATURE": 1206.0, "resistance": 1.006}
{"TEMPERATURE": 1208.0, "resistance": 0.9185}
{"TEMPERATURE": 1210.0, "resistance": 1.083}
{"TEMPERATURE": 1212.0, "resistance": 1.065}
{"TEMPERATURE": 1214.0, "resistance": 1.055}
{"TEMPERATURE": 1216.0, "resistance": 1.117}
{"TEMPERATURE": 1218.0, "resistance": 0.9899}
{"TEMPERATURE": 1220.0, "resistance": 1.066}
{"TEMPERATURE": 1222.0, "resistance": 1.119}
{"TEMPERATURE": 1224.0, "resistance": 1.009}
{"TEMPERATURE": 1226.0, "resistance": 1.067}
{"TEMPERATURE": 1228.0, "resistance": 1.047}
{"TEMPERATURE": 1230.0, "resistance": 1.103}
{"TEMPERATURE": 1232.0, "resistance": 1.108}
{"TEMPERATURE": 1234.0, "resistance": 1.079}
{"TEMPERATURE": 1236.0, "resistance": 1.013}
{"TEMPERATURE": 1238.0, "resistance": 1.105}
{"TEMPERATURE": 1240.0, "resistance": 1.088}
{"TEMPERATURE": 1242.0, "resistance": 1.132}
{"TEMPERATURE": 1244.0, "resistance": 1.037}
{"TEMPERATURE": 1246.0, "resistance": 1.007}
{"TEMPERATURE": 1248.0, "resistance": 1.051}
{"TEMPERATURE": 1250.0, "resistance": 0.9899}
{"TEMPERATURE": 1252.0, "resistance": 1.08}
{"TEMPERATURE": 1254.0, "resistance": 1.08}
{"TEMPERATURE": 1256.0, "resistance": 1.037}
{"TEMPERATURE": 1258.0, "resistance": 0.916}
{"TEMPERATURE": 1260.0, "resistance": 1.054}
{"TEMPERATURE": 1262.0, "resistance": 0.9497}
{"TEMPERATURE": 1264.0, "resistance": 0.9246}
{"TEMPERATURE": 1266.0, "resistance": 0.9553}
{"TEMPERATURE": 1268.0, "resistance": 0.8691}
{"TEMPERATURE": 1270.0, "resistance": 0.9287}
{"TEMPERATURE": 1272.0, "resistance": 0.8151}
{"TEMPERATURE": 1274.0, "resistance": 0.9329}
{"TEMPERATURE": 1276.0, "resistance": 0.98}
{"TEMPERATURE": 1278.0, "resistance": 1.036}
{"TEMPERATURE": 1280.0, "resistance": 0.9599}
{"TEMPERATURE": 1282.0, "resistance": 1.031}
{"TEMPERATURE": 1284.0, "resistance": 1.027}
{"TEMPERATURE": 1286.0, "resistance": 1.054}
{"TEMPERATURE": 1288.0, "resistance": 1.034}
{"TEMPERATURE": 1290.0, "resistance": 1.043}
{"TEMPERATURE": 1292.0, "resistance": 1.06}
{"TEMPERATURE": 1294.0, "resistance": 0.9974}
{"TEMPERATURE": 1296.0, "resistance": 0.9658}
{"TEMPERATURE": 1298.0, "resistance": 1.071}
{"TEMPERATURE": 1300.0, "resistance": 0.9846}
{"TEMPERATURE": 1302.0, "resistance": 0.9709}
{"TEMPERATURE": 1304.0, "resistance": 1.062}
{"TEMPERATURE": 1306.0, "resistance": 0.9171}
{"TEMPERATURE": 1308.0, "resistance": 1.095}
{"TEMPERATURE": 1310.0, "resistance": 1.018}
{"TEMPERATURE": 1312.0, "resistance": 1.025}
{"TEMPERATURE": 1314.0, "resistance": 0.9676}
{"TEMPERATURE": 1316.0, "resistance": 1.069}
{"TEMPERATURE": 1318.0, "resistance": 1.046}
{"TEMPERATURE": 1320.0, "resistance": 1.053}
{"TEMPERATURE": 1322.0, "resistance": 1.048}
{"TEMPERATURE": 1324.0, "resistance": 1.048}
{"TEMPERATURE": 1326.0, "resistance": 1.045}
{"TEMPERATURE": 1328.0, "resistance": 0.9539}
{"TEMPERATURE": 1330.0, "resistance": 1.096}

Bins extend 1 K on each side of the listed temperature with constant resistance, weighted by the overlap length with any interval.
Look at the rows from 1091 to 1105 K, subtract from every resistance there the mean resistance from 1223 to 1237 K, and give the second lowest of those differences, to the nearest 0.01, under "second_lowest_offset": -0.43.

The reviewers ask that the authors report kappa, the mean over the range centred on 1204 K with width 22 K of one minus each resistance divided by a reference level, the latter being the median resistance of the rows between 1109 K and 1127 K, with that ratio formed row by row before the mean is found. 0.104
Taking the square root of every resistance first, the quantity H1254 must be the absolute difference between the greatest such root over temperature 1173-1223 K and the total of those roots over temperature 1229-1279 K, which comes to 24.1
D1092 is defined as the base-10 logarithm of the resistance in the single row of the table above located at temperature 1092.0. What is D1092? -0.14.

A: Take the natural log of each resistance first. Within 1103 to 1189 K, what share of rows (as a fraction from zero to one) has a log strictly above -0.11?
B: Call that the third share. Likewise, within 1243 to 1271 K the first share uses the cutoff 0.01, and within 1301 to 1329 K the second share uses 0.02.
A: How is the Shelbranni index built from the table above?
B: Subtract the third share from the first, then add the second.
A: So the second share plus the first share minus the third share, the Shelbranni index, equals 0.6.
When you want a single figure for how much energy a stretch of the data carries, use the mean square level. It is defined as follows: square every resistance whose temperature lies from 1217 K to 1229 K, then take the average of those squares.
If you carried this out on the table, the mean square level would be 1.1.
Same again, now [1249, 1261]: 1.1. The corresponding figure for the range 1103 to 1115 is 0.8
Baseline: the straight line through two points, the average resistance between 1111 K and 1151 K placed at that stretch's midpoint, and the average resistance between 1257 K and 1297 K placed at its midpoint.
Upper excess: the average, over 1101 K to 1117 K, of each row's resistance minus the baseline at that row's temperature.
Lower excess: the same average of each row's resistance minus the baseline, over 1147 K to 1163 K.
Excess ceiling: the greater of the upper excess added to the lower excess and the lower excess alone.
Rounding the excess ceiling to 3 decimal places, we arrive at -0.074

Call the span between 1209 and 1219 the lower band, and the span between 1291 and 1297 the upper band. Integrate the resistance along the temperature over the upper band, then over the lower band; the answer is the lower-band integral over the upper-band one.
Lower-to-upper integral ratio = 1.8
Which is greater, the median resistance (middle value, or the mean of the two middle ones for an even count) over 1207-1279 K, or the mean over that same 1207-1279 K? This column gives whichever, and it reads 1.042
